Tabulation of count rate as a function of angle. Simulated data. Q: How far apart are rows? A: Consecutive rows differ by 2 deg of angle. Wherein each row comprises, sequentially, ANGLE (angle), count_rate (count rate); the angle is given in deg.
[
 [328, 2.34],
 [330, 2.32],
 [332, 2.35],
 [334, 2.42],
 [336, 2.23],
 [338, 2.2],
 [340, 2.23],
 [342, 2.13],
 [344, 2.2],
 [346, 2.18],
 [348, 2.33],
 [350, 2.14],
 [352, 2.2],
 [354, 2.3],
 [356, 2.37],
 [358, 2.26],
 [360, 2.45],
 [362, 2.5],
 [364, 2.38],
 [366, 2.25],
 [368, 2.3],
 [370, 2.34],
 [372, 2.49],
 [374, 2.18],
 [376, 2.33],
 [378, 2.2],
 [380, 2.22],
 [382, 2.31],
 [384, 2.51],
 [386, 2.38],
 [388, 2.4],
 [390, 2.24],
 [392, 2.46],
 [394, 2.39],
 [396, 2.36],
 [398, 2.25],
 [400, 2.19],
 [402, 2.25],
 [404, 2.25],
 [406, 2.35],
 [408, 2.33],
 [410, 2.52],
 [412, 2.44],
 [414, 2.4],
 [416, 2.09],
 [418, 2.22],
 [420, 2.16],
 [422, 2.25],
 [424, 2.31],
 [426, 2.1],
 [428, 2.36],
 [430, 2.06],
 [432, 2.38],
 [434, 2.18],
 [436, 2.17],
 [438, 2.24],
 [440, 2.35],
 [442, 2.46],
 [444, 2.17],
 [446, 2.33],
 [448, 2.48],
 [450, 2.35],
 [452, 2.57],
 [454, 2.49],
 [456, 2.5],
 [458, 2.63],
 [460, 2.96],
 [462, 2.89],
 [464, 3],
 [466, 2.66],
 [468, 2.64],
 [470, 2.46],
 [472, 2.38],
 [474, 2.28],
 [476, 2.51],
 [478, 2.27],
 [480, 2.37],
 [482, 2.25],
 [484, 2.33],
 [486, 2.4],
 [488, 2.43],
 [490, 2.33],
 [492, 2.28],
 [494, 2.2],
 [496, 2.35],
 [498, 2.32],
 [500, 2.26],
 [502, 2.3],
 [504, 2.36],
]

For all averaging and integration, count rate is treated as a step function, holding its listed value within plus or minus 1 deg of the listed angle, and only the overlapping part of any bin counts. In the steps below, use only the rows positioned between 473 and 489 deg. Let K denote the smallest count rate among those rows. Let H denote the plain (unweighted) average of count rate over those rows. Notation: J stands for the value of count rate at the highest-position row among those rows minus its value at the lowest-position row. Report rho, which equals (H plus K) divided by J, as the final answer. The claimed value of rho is 31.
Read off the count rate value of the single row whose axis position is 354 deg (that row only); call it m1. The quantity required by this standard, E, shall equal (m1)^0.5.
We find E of 1.52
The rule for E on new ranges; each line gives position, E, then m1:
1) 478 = 1.51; 2.27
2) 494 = 1.48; 2.2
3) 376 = 1.53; 2.33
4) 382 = 1.52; 2.31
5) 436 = 1.47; 2.17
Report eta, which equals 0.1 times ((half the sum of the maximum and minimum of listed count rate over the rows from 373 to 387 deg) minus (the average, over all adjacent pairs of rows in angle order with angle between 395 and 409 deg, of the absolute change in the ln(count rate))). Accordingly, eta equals 0.23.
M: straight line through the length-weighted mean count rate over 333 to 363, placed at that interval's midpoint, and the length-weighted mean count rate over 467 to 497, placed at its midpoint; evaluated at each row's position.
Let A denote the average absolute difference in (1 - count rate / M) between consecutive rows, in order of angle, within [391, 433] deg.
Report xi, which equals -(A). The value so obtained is -0.054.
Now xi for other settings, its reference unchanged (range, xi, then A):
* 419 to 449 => -0.071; 0.071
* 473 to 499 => -0.045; 0.045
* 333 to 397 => -0.048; 0.048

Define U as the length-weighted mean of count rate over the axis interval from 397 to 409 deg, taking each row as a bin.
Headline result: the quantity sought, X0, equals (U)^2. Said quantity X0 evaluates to 5.15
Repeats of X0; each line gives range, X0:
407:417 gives 5.55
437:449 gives 5.47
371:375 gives 5.45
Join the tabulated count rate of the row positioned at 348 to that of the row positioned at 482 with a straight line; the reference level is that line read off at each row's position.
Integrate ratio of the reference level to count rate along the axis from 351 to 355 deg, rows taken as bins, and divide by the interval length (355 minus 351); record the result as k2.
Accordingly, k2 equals 1.03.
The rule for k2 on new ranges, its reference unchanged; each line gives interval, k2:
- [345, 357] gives 1.03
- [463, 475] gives 0.89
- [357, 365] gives 0.97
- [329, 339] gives 1.02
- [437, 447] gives 0.99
